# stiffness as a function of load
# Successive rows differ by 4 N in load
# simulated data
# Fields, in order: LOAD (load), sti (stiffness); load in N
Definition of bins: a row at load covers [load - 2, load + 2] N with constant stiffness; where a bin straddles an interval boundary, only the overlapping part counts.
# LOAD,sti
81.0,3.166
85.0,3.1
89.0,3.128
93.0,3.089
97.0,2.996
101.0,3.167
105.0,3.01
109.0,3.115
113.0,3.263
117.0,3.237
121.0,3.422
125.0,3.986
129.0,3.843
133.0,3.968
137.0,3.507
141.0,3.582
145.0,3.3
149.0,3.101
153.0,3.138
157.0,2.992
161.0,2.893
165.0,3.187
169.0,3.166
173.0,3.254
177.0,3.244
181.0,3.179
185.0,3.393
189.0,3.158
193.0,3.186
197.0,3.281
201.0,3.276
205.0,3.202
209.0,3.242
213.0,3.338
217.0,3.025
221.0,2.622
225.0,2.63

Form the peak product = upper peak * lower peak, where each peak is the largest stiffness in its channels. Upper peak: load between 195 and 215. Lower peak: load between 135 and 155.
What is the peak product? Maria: 12.0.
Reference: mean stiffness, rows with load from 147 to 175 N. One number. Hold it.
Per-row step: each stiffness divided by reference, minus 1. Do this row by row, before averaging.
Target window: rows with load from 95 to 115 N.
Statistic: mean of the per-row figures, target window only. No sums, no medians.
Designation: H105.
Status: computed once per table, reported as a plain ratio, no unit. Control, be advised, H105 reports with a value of 0.00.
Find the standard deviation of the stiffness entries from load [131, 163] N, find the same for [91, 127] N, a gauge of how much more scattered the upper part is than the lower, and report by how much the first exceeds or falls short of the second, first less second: 0.05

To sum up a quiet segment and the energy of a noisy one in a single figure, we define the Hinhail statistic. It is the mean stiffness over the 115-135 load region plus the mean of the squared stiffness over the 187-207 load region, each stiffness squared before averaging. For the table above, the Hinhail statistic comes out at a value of 14.1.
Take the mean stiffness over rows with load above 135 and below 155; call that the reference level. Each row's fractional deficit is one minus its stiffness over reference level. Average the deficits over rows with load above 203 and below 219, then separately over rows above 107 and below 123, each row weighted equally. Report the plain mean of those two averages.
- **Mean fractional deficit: 0.029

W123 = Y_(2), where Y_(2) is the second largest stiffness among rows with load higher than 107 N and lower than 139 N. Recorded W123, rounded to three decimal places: 3.968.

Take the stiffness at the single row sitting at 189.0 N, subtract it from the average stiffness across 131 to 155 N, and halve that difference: 0.14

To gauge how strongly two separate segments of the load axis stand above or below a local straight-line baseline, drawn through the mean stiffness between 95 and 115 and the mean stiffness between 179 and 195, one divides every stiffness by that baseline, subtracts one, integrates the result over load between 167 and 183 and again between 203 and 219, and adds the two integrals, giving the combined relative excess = -0.3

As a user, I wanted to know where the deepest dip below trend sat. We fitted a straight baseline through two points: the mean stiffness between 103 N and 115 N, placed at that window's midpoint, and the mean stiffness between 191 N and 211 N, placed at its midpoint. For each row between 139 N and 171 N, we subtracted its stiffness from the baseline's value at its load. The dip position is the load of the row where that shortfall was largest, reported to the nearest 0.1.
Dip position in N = 161.0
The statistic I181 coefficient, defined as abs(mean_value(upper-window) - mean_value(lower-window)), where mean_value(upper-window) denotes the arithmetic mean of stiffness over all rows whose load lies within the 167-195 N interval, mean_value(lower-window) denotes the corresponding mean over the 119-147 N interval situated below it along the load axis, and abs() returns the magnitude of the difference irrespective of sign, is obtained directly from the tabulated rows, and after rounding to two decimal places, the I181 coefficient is 0.43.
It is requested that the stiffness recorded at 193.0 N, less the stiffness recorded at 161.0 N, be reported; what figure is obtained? 0.29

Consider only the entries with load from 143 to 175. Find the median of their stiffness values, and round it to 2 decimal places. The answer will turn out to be 3.15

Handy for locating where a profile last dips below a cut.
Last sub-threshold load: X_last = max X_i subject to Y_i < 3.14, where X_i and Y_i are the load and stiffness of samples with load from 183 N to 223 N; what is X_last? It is 221.0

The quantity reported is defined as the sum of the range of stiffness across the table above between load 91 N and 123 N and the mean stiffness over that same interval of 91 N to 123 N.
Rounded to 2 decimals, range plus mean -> 3.59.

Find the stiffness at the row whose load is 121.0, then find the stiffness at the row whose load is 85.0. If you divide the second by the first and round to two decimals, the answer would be 0.91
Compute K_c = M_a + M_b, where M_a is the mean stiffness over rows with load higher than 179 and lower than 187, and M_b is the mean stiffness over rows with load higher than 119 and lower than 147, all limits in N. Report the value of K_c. 6.9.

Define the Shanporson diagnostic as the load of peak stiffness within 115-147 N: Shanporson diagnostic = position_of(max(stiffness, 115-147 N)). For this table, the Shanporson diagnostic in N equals 125.0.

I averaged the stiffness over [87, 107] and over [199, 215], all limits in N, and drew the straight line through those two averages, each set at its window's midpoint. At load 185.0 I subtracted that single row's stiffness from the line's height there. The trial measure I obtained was -0.17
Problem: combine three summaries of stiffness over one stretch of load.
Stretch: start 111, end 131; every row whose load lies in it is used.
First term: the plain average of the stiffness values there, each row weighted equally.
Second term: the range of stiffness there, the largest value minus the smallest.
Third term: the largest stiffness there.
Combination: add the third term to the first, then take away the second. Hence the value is 6.79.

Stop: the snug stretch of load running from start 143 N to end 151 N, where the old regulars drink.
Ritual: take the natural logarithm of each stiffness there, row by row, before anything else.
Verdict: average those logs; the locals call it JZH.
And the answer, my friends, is 1.16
